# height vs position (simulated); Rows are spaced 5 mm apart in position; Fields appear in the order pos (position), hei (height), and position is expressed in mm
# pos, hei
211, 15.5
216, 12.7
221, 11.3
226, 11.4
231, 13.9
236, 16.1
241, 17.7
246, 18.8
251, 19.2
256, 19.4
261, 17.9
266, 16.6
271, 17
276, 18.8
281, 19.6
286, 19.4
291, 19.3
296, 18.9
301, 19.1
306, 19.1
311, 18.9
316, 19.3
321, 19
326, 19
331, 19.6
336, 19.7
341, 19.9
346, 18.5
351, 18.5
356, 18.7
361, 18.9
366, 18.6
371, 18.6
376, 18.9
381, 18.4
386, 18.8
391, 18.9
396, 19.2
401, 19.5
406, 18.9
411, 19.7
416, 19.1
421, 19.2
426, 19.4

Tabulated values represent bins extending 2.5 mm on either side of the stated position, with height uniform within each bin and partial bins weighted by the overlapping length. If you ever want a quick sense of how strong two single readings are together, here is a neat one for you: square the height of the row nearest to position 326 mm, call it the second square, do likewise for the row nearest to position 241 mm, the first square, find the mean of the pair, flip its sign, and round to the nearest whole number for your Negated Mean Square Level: -337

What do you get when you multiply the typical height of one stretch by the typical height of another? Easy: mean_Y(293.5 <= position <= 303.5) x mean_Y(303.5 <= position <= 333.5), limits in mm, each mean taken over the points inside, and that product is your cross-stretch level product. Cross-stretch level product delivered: 364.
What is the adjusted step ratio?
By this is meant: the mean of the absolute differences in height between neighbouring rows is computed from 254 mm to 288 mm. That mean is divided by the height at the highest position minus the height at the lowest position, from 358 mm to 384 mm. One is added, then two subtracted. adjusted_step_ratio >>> -3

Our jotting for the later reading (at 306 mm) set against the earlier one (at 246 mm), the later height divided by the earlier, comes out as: 1.02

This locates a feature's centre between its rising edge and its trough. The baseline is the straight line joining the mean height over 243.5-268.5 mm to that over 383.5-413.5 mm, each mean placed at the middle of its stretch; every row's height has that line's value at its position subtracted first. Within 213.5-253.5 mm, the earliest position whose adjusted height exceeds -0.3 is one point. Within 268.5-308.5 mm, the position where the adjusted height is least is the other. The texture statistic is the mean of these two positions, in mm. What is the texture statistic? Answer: 258.5 mm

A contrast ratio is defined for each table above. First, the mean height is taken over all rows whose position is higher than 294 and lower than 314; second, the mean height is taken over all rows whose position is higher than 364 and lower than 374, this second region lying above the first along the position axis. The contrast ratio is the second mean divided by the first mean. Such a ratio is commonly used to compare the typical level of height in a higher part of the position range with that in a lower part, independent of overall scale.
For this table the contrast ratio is 0.98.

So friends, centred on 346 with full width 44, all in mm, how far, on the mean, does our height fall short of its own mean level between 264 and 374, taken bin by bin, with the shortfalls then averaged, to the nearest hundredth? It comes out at -0.18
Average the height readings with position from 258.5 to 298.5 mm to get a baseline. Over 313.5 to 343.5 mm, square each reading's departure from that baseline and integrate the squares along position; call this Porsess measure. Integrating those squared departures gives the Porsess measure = 32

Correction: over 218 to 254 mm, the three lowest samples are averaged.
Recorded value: 12.2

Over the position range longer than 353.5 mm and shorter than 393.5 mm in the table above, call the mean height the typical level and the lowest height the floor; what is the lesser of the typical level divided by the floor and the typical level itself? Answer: 1.02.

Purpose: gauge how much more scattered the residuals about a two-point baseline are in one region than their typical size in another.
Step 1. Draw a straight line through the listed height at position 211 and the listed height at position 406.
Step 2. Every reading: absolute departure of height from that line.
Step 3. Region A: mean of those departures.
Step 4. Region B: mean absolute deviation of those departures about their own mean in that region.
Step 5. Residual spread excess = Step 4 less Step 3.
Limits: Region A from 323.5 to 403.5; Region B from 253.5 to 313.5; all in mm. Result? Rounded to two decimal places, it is -0.19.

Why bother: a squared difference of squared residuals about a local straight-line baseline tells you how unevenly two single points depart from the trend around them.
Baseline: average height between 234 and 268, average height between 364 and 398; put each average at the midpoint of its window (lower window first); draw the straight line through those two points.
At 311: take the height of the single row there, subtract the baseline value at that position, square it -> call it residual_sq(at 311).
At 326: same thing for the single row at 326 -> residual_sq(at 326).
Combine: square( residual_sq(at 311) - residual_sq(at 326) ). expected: 0.00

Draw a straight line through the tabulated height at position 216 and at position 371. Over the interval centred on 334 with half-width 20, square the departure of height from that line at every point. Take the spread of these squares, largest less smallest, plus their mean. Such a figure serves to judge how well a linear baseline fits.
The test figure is 12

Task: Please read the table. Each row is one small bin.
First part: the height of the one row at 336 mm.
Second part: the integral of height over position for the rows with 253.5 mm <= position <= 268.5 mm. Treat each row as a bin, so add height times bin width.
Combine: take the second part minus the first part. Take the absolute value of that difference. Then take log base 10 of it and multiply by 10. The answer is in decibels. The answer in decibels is 24.0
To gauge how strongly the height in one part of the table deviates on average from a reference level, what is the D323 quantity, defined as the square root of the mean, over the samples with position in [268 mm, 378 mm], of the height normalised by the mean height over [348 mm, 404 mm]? 1.00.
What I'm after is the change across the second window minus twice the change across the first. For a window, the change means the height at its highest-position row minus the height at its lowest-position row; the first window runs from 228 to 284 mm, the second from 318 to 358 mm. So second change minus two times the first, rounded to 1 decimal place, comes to -11.7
